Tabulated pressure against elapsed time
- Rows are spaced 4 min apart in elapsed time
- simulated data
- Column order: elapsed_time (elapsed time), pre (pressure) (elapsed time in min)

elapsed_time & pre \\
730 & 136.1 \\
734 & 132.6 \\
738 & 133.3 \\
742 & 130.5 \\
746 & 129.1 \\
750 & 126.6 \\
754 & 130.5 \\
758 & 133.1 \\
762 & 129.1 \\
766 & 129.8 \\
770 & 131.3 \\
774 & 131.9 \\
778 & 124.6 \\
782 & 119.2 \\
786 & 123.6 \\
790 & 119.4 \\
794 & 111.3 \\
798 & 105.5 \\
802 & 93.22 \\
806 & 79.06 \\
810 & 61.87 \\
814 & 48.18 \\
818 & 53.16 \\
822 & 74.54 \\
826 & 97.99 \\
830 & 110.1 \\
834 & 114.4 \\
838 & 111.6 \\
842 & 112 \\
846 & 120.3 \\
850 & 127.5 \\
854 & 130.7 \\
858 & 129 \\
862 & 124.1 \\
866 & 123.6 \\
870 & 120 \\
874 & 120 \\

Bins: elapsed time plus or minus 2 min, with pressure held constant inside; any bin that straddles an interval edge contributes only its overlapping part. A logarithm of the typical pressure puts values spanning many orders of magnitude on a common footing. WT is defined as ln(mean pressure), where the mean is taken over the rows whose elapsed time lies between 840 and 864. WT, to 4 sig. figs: 4.820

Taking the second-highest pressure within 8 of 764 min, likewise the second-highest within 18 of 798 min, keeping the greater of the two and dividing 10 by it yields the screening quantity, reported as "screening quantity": 0.0762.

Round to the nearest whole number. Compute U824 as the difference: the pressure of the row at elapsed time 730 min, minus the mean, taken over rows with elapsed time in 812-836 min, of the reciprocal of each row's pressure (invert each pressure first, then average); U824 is 136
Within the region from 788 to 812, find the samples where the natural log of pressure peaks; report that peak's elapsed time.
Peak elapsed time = 790 min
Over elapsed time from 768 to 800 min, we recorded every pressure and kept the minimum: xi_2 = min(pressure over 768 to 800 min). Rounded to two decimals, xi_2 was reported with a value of 105.50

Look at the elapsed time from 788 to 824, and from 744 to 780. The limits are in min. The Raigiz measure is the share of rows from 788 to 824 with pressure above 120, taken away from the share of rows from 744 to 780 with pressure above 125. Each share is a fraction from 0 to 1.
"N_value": 0.9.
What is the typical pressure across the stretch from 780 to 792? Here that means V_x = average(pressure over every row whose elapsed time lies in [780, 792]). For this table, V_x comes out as 121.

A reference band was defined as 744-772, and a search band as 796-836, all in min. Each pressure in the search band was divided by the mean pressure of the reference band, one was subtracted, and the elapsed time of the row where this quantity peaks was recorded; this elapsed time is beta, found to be 834 min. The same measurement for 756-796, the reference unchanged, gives 758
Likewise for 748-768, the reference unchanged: 758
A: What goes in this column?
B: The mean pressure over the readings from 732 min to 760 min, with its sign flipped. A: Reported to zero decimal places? -131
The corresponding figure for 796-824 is -74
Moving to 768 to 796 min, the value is -123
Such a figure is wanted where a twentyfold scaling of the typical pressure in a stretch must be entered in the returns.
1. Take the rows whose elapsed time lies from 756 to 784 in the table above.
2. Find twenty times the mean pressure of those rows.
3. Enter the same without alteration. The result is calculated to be 2569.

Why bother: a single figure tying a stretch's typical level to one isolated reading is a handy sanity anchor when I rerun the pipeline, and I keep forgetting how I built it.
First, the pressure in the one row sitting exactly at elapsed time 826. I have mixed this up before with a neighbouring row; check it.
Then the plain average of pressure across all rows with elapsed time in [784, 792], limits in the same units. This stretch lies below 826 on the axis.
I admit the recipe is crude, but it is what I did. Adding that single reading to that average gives 219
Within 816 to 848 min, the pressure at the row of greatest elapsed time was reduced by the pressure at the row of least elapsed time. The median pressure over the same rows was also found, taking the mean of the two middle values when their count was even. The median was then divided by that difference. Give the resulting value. 2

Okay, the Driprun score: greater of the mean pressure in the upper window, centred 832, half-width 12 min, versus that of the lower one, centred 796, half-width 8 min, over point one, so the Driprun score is 1074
